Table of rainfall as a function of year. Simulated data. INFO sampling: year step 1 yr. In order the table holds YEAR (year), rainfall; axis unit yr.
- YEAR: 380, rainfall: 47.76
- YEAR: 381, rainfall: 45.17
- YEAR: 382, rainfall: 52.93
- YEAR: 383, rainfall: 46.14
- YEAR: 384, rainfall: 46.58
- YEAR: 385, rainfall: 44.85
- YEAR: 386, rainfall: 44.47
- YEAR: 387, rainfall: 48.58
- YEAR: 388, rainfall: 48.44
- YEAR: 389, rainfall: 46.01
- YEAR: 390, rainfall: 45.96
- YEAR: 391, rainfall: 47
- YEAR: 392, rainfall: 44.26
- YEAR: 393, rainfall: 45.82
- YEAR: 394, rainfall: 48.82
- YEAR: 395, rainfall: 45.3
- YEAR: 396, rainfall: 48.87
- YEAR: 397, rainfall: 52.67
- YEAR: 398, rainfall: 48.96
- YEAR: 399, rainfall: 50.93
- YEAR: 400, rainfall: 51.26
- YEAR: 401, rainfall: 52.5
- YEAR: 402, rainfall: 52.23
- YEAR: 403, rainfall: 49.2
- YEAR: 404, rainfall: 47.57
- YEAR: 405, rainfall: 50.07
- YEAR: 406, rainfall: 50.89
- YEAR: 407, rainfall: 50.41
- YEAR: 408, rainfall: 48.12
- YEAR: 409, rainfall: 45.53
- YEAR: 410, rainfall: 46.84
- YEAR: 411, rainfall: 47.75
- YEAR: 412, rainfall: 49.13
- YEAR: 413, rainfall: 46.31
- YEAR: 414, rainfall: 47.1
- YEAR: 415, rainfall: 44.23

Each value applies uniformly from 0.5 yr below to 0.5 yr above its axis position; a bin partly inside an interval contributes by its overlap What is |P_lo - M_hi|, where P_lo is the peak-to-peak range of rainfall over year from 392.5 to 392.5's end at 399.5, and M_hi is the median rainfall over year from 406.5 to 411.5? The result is 40.4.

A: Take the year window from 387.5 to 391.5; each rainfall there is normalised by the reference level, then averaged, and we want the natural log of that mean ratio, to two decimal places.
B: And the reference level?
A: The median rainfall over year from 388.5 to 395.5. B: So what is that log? 0.02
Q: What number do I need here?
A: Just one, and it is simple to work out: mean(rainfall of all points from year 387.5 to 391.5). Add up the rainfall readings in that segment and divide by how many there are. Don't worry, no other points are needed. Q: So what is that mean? 46.9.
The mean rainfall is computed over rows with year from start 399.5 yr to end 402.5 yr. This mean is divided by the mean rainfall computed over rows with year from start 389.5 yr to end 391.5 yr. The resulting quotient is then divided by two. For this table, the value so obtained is 0.56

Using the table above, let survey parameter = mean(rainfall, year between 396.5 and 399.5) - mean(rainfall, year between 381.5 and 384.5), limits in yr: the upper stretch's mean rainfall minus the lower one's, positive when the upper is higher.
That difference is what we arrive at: 2.3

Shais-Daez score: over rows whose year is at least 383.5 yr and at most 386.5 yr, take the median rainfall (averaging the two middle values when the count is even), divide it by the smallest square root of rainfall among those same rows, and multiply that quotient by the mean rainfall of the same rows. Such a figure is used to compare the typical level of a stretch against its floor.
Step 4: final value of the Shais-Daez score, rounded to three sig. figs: 305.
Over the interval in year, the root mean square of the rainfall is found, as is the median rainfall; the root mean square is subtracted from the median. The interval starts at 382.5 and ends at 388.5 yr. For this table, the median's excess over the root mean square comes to -0.18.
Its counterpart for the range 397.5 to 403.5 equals 0.23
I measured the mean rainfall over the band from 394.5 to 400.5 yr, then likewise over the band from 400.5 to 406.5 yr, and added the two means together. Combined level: 100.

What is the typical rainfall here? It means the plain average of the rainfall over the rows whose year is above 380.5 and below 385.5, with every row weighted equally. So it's 47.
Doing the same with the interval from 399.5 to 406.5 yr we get 51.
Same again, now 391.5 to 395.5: 46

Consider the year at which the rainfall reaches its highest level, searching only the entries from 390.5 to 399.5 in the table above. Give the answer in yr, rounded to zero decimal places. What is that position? 397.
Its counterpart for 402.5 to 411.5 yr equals 406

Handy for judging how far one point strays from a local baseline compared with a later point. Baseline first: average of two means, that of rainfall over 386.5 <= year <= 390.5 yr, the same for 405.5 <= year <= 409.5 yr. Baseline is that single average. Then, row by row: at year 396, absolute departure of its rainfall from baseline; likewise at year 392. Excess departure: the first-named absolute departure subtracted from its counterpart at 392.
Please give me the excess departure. 2.9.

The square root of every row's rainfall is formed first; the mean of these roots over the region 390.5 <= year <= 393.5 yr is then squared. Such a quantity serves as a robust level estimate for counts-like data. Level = 46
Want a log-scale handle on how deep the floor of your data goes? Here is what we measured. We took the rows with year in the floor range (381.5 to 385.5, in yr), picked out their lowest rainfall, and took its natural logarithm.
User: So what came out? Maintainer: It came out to 3.803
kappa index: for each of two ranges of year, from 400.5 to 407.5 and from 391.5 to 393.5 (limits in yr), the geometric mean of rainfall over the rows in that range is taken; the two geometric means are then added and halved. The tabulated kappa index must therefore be 47.7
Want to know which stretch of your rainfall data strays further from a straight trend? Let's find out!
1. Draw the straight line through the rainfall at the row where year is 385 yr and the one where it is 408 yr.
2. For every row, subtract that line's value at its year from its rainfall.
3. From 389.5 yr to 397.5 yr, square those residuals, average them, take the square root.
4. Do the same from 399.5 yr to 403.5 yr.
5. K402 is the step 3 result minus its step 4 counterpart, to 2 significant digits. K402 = -1.7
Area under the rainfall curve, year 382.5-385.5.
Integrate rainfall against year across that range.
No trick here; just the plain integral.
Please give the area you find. 138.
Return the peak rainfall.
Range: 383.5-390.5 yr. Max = 48.58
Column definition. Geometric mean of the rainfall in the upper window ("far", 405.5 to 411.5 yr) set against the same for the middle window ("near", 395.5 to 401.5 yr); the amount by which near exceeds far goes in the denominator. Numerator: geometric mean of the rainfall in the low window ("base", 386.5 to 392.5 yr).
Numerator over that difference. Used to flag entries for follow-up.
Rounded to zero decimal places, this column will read 18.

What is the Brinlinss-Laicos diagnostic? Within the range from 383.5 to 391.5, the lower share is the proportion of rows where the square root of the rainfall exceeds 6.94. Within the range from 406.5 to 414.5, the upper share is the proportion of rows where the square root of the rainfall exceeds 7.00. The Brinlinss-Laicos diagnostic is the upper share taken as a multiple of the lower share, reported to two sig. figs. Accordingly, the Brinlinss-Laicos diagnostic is 1.0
